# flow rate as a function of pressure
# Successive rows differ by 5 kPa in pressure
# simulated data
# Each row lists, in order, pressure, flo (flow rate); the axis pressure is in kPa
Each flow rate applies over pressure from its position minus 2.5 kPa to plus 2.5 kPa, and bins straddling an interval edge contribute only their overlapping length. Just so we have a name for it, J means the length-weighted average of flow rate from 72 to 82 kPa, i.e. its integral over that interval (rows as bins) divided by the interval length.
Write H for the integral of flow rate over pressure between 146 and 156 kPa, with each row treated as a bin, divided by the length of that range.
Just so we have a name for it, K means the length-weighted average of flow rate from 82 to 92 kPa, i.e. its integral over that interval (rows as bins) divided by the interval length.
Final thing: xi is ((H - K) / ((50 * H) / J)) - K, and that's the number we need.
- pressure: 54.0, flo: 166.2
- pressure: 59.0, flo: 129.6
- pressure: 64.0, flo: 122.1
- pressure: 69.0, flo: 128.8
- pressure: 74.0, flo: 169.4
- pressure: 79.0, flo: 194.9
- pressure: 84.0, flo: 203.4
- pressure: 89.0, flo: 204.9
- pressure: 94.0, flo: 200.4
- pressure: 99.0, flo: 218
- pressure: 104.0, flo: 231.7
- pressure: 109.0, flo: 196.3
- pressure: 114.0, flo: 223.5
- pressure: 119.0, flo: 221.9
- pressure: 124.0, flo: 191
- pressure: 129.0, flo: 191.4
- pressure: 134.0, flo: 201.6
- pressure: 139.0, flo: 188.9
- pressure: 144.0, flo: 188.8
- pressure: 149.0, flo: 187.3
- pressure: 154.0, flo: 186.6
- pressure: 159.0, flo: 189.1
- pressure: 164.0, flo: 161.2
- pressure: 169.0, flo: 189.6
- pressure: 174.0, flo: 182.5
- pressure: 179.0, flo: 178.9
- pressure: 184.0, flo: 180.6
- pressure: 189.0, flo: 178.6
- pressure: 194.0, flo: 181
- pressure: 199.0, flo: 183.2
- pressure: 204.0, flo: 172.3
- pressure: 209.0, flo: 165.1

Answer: -204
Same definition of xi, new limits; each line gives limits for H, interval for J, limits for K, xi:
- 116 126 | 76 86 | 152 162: -186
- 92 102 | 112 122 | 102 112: -214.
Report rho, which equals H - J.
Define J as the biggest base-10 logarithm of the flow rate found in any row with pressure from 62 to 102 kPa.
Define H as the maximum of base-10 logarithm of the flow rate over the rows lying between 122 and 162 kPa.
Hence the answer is -0.03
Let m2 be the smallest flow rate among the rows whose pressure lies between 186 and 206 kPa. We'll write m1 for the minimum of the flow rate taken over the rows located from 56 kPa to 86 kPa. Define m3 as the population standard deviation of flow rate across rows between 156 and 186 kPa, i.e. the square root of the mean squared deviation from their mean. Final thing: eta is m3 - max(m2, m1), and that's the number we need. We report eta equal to -163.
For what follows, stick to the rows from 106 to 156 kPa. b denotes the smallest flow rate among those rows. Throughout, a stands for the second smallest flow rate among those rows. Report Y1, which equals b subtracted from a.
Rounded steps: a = 187.3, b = 186.6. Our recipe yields 1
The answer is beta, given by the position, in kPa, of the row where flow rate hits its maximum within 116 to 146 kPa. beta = 119.0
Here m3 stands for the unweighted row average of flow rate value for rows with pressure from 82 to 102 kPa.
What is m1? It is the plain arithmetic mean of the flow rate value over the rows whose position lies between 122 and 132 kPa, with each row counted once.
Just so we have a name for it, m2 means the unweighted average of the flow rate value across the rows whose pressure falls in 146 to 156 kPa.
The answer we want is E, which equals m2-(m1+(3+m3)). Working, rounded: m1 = 191.2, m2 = 187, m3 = 207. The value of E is -214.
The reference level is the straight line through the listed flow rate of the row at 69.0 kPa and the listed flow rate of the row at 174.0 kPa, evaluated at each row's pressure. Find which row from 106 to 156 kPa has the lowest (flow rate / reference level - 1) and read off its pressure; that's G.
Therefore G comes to 154.0 kPa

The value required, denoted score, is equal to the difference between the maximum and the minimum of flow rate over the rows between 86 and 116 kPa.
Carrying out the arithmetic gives 35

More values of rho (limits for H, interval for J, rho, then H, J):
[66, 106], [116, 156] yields 0.02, 2.36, 2.35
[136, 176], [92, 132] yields -0.09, 2.28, 2.36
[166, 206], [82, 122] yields -0.09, 2.28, 2.36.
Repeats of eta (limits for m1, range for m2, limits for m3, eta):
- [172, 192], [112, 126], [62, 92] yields -157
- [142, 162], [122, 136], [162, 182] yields -181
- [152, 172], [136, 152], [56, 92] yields -153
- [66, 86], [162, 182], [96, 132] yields -145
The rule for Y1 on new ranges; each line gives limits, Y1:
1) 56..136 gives 7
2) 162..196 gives 17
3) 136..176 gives 21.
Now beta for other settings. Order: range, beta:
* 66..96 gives 89.0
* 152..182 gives 169.0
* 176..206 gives 199.0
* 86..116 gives 104.0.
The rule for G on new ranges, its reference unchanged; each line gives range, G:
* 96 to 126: 124.0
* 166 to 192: 189.0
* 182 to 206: 204.0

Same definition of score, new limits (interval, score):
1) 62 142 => 110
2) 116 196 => 61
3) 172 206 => 11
